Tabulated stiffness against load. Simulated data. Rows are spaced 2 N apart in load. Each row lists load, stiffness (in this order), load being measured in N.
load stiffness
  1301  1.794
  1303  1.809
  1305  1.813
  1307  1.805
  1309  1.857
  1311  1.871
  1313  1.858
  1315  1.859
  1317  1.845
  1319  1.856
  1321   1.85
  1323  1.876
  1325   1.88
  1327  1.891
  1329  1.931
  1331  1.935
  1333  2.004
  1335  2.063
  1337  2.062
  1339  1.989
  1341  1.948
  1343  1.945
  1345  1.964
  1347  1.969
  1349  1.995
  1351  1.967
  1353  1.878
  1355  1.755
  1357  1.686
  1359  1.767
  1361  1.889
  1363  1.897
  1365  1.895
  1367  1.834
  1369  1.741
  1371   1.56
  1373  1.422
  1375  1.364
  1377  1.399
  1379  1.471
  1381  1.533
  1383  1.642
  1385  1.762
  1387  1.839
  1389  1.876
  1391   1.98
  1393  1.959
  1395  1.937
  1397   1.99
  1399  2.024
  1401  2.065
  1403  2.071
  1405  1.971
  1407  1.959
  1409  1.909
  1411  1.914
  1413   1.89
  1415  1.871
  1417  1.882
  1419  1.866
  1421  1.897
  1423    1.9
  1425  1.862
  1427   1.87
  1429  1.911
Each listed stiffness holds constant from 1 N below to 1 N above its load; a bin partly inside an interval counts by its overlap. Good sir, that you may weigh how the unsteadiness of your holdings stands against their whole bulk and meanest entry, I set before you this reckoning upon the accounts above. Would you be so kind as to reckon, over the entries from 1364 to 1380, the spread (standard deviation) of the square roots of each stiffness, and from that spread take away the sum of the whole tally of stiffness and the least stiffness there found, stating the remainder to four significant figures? -13.97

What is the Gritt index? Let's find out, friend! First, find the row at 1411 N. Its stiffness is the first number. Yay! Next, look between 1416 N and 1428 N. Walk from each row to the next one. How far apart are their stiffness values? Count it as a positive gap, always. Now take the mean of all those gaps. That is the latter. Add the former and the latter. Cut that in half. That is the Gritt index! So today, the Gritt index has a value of 0.967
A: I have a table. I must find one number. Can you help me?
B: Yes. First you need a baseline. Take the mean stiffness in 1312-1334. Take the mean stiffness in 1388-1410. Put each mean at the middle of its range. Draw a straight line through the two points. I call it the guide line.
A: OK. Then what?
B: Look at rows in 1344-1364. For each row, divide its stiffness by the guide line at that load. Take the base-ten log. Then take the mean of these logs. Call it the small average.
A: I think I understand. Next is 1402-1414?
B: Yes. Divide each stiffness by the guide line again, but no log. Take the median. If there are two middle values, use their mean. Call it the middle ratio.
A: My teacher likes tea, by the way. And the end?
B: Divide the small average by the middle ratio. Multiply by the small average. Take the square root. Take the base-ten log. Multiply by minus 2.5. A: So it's 4.8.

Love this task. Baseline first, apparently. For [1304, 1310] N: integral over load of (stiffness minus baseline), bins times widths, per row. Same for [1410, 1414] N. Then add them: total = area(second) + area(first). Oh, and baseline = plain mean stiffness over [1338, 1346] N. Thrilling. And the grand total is -1.1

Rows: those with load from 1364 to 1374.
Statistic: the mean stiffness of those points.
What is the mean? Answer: 1.69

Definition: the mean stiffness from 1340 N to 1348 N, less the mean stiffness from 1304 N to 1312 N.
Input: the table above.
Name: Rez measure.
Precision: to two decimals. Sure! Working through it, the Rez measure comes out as 0.12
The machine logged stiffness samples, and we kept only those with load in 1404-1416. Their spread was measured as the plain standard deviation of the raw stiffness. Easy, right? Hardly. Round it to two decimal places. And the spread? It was 0.04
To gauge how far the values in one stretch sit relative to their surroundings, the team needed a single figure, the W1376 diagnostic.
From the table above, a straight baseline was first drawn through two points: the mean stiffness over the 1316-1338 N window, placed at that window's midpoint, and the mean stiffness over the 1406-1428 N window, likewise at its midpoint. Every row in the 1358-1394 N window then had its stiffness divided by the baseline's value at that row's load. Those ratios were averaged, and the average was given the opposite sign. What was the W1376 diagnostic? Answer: -0.90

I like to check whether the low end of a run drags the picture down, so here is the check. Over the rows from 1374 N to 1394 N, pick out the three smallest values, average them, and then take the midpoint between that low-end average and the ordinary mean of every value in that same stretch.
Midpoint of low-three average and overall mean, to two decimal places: 1.55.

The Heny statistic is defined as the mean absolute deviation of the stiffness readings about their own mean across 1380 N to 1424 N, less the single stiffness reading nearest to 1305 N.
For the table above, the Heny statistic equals -1.730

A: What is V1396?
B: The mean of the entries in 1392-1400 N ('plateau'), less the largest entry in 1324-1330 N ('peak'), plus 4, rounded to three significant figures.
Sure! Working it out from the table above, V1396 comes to 4.05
